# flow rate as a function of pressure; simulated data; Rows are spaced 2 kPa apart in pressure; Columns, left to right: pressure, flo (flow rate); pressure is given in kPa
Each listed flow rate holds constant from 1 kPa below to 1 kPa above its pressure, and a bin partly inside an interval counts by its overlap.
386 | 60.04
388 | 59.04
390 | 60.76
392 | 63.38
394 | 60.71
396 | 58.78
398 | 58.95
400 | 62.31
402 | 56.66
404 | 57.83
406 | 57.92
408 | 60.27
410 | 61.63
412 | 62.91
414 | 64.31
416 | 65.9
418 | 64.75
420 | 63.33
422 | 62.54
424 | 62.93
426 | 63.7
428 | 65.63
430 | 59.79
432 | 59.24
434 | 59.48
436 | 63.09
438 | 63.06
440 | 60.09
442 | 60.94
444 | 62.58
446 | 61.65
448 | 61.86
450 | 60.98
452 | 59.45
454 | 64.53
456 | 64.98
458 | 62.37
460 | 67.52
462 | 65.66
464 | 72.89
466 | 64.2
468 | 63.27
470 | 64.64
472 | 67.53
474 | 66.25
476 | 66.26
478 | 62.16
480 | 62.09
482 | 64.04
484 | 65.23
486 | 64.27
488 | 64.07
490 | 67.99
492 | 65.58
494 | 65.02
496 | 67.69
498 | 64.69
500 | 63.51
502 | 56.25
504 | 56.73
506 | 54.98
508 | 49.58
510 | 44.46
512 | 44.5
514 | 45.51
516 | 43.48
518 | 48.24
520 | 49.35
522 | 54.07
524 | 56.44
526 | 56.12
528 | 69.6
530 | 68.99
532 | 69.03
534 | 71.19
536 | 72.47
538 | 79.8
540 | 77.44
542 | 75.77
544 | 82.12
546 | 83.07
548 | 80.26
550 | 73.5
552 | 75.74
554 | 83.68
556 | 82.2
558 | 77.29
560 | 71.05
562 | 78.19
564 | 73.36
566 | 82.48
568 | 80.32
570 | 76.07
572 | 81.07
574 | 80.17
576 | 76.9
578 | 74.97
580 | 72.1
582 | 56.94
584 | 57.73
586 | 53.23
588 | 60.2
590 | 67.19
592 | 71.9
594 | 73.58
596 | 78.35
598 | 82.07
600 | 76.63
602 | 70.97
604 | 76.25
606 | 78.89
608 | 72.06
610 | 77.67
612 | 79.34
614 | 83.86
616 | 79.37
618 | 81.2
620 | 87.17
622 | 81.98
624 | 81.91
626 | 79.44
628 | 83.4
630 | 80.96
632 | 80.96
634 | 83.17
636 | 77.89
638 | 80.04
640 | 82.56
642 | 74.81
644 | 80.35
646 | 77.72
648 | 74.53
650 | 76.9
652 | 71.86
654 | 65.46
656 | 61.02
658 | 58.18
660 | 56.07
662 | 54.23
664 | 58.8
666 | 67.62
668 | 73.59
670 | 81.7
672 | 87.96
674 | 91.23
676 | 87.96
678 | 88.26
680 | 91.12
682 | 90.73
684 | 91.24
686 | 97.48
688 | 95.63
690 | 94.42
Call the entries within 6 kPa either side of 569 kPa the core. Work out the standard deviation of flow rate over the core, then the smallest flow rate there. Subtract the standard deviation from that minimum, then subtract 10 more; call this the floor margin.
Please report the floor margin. 60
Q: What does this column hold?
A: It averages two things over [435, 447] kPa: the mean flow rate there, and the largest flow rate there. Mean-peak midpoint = 62.5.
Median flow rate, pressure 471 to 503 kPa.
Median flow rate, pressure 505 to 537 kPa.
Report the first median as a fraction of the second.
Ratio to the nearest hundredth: 1.19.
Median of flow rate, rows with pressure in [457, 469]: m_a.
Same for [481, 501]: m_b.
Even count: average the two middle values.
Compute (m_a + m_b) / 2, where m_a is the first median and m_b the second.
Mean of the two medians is 64.9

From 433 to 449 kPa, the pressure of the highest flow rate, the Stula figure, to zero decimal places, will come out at 436 kPa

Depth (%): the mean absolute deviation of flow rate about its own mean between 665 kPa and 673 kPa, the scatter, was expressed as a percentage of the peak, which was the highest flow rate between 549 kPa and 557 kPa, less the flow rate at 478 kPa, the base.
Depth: 33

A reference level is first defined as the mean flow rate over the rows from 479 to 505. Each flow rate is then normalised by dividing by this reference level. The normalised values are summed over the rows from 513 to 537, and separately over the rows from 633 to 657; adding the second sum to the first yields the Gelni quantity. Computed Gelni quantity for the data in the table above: 25.3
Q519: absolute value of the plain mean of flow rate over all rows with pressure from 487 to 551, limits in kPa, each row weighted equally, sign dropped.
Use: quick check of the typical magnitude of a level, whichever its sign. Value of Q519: 63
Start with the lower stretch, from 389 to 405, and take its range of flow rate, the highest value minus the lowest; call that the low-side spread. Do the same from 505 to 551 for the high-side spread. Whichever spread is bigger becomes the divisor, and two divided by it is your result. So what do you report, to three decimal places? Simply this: 0.051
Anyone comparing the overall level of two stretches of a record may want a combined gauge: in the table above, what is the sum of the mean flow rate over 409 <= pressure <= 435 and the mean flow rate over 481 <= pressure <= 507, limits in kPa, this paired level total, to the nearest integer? 126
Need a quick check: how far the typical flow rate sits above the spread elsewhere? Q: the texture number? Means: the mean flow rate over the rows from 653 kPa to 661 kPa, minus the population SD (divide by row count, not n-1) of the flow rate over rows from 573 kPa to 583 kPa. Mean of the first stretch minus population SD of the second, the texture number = 52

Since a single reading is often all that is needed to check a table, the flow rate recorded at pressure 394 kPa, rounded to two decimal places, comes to 60.71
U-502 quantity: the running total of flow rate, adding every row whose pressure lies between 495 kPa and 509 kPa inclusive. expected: 413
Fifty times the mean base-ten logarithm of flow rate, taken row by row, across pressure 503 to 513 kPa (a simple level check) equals 84.9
